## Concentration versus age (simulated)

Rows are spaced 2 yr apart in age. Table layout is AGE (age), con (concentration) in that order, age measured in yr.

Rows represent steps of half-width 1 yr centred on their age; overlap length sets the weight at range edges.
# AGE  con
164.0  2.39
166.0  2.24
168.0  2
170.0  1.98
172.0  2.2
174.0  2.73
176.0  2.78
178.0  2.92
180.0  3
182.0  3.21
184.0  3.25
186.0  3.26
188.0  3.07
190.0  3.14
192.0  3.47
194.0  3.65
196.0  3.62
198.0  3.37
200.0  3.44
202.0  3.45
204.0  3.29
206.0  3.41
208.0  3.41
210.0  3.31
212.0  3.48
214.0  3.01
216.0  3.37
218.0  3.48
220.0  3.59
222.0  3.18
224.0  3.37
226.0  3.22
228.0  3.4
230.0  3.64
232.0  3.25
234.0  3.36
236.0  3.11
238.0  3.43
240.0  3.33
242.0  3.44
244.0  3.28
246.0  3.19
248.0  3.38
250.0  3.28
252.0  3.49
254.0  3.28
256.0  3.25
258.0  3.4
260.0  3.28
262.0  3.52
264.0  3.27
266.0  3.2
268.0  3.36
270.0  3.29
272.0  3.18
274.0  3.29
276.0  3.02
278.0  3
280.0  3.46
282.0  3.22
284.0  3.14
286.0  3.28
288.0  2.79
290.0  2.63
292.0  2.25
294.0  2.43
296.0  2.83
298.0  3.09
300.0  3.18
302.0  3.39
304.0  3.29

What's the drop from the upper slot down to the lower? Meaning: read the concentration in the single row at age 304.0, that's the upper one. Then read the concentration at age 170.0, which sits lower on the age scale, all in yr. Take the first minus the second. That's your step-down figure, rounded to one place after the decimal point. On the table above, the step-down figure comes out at 1.3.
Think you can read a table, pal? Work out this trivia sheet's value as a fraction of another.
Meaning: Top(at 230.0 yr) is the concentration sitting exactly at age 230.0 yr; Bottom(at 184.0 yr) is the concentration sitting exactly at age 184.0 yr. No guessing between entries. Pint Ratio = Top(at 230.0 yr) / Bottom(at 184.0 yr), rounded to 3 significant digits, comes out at 1.12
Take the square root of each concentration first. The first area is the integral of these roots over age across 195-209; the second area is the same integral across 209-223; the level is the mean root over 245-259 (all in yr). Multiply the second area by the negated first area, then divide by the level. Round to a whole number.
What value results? -364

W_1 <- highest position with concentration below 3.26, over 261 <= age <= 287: 284.0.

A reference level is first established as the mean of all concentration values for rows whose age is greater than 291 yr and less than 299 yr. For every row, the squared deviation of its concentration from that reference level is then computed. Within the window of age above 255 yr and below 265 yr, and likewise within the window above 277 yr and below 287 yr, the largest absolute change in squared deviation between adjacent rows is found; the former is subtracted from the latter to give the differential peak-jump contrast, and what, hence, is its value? 0.2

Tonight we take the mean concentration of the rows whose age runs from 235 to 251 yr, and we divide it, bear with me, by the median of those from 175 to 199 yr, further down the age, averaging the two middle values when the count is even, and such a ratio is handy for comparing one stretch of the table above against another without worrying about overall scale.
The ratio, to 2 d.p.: 1.02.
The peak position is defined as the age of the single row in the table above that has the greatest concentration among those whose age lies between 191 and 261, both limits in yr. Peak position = 194.0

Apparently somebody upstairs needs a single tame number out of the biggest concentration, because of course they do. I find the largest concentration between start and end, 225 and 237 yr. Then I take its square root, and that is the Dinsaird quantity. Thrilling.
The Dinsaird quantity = 1.91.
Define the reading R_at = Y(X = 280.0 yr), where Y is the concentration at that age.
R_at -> 3.46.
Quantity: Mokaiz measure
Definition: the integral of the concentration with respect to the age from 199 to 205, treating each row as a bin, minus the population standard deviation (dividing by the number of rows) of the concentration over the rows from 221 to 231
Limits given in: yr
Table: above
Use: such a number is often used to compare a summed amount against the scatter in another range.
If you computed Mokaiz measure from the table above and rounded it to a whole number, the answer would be 20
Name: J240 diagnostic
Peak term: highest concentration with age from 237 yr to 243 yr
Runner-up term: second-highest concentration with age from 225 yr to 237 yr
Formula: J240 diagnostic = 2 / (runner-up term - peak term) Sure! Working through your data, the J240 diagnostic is -50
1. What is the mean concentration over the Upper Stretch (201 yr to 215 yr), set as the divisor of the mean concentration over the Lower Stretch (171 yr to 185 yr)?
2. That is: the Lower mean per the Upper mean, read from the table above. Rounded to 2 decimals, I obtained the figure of 0.86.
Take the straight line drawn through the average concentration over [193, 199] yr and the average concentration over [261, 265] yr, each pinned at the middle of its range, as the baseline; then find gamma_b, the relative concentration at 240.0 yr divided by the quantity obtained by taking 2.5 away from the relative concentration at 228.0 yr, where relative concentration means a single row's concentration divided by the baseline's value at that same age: -0.63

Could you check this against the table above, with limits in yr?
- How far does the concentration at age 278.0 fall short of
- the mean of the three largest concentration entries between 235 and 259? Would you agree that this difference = 0.45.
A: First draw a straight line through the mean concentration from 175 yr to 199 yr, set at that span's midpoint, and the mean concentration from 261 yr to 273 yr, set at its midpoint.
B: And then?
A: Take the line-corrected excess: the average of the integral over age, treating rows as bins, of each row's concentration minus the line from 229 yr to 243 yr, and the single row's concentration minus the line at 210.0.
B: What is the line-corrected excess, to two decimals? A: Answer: 0.67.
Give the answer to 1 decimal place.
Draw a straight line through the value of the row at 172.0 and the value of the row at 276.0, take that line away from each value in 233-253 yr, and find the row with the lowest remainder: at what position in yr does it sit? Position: 236.0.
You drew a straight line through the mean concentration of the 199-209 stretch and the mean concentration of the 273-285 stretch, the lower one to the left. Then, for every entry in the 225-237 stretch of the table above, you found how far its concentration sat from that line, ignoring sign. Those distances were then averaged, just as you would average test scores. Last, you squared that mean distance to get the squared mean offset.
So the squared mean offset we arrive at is 0.018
